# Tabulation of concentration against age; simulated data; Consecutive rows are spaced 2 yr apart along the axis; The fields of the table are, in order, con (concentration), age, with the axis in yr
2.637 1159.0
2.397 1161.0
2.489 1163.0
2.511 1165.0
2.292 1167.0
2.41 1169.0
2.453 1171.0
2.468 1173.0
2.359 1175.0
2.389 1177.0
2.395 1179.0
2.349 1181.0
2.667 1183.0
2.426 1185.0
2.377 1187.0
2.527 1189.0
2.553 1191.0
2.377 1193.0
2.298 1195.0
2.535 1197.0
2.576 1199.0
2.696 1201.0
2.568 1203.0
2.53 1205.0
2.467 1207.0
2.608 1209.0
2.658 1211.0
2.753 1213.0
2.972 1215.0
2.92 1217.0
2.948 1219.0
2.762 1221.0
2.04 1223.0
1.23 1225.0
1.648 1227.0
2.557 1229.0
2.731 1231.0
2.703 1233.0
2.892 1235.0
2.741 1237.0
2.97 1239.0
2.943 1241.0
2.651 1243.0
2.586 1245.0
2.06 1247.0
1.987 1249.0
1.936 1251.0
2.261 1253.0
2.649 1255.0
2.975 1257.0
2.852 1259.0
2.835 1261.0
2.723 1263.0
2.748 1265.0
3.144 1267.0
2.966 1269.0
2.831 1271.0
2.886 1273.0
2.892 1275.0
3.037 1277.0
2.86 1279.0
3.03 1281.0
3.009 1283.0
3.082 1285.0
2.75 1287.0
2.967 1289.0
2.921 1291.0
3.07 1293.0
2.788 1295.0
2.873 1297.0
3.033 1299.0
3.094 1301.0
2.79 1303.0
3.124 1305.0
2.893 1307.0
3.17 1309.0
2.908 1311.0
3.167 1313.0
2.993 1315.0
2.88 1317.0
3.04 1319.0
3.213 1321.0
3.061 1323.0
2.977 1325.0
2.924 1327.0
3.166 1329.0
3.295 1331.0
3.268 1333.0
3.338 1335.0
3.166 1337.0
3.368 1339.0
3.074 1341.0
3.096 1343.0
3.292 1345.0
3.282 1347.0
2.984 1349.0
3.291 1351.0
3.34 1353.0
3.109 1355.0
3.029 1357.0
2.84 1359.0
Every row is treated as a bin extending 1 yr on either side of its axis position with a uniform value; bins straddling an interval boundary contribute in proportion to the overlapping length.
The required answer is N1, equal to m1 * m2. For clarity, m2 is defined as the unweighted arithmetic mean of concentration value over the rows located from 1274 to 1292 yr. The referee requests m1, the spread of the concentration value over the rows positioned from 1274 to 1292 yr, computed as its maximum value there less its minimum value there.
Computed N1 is 1.0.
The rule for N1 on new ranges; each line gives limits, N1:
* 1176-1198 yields 0.9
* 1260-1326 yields 1.5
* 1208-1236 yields 4.4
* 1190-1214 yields 1.2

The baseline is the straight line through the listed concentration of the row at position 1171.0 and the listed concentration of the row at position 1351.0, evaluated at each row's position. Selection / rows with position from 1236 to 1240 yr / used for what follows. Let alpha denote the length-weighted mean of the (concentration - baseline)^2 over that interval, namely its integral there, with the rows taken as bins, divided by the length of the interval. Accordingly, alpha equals 0.020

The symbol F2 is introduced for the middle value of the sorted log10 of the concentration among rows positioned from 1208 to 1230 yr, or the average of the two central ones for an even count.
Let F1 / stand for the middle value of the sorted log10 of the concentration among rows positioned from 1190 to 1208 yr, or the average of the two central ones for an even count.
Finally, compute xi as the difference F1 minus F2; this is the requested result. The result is -0.02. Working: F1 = 0.40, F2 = 0.42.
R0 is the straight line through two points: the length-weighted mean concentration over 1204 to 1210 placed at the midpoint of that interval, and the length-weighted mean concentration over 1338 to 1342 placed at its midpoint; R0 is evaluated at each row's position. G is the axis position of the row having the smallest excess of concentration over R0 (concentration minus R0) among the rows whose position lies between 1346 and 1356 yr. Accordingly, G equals 1349.0 yr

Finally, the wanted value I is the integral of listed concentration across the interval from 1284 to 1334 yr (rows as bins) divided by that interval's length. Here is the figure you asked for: 3.02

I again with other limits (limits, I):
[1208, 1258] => 2.53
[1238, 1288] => 2.75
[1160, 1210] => 2.47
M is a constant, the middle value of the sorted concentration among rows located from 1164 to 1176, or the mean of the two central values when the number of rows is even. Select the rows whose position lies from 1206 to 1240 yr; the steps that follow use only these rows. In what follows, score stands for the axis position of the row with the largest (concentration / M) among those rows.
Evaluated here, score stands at 1215.0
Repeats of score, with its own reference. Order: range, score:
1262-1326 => 1321.0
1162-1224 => 1215.0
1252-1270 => 1267.0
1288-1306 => 1305.0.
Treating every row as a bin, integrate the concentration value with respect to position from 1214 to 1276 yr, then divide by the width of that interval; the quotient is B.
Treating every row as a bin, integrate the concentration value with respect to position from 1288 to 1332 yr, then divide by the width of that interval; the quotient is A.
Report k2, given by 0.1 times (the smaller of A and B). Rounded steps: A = 3.02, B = 2.6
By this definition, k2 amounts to 0.261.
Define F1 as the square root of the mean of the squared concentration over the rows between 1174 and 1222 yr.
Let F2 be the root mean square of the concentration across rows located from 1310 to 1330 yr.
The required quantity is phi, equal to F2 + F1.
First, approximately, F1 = 2.58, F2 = 3.03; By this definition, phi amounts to 5.61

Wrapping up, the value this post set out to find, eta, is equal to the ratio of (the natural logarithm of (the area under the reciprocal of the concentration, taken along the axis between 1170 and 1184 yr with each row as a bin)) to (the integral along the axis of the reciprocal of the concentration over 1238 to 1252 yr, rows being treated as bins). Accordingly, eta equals 0.30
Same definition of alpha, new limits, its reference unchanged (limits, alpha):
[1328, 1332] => 0.005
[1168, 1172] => 0.001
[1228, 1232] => 0.014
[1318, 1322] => 0.007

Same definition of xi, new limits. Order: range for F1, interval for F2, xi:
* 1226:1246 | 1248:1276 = -0.02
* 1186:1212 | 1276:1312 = -0.07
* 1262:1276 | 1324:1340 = -0.05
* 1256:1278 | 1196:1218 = 0.04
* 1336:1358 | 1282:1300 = 0.03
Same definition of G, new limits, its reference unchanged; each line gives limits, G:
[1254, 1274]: 1255.0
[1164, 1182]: 1181.0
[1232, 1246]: 1245.0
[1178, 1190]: 1187.0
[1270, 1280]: 1279.0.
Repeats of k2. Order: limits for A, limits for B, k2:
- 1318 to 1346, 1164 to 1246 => 0.253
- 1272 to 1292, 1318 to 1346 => 0.294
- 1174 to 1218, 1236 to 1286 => 0.255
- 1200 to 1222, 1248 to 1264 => 0.253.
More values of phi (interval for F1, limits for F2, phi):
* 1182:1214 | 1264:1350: 5.58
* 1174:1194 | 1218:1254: 4.92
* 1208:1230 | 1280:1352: 5.59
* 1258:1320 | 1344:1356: 6.17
